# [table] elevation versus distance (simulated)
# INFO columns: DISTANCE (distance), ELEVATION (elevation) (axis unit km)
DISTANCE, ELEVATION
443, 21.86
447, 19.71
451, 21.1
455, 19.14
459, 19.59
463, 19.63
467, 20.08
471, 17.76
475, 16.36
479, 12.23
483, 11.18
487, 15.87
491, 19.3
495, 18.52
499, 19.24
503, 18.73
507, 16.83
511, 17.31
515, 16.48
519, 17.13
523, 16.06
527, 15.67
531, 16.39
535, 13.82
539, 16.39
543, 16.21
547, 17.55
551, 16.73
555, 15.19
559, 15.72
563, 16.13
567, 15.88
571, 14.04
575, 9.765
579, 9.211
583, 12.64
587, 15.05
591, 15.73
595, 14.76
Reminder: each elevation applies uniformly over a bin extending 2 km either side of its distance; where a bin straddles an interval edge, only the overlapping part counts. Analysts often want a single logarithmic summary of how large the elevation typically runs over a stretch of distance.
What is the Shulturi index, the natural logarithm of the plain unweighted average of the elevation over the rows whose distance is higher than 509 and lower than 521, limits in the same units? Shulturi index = 2.83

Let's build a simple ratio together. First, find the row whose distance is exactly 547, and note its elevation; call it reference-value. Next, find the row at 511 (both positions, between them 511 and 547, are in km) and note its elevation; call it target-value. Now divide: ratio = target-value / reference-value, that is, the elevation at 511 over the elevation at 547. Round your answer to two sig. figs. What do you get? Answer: 0.99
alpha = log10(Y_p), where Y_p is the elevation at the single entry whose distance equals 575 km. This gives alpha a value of 0.99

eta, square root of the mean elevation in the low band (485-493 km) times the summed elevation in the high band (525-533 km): 23.7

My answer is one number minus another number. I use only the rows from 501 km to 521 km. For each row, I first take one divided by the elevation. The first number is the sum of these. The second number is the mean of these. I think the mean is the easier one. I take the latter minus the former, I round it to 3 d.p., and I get -0.232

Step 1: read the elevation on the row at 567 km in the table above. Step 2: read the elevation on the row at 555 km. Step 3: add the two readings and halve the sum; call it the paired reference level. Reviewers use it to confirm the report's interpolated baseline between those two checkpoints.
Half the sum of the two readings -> 16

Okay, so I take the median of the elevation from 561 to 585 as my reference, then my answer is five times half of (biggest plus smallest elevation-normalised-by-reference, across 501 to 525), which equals 6.5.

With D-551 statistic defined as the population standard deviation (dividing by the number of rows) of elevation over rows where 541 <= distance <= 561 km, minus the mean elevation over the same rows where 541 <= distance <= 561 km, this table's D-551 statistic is -15.5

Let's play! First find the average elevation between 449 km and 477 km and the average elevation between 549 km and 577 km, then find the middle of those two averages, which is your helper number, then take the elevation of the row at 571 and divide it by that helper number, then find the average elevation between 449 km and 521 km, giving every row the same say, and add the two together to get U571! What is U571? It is 18.4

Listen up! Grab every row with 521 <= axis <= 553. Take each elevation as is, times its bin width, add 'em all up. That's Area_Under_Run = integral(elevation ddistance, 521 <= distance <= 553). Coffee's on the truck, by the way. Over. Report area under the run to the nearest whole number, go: 515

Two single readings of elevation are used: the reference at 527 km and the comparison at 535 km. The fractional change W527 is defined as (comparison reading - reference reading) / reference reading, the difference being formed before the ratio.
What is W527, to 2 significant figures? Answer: -0.12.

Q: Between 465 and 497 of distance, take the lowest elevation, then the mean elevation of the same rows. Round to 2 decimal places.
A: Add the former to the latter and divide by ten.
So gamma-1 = 2.76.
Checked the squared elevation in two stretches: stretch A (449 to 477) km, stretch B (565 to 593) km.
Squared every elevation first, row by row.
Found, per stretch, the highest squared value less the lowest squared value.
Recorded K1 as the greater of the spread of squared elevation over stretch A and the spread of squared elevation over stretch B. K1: 178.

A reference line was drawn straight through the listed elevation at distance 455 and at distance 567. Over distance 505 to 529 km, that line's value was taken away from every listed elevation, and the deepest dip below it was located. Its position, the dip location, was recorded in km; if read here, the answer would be 527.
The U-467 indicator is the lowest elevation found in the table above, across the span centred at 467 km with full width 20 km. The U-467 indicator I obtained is 16.36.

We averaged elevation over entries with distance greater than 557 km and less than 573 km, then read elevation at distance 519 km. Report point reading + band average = 33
